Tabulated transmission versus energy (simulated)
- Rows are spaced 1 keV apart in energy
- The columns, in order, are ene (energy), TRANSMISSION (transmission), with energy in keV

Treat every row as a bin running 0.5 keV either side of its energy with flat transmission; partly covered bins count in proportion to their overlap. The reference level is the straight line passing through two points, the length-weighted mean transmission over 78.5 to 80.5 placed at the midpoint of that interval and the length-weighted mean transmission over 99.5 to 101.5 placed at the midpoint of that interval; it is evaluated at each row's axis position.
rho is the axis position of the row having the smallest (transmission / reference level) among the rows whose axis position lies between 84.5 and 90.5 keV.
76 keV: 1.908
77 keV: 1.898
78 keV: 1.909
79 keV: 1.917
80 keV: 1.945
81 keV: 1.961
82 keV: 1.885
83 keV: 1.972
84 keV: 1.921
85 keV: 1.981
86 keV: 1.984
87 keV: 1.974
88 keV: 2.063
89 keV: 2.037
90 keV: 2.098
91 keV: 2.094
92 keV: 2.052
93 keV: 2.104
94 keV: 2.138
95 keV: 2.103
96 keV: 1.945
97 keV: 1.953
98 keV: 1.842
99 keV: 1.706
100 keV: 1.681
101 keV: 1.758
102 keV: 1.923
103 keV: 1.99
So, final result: 85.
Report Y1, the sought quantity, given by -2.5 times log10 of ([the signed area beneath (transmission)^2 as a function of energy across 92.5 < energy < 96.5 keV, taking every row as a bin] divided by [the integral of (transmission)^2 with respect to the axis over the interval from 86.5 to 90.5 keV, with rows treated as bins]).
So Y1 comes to -0.03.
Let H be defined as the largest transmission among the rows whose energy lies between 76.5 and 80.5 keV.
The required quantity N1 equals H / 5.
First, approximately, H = 1.945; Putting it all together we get 0.389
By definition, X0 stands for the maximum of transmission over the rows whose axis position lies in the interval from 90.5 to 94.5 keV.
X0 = 2.138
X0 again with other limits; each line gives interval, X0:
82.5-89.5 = 2.063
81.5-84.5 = 1.972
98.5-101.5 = 1.758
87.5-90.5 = 2.098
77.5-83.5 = 1.972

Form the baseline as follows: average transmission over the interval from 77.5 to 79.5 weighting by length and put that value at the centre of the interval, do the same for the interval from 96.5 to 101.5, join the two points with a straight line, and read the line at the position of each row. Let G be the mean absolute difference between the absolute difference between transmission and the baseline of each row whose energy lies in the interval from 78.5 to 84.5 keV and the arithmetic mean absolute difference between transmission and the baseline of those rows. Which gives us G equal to 0.023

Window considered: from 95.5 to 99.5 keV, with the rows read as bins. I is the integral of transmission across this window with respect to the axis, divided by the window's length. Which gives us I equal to 1.86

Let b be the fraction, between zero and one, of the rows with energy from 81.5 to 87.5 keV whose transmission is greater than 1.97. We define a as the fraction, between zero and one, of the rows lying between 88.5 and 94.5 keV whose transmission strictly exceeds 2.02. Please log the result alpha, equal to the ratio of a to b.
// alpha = 1.5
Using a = 1.0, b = 0.7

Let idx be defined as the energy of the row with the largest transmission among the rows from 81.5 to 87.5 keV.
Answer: 86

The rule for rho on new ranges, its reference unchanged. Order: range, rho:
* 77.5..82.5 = 78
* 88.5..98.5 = 98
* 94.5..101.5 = 100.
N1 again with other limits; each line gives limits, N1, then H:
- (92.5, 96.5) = 0.428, 2.138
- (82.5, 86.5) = 0.397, 1.984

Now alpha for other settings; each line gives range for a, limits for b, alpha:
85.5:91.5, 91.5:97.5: 1.0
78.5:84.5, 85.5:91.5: 0.0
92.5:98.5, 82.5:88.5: 0.6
